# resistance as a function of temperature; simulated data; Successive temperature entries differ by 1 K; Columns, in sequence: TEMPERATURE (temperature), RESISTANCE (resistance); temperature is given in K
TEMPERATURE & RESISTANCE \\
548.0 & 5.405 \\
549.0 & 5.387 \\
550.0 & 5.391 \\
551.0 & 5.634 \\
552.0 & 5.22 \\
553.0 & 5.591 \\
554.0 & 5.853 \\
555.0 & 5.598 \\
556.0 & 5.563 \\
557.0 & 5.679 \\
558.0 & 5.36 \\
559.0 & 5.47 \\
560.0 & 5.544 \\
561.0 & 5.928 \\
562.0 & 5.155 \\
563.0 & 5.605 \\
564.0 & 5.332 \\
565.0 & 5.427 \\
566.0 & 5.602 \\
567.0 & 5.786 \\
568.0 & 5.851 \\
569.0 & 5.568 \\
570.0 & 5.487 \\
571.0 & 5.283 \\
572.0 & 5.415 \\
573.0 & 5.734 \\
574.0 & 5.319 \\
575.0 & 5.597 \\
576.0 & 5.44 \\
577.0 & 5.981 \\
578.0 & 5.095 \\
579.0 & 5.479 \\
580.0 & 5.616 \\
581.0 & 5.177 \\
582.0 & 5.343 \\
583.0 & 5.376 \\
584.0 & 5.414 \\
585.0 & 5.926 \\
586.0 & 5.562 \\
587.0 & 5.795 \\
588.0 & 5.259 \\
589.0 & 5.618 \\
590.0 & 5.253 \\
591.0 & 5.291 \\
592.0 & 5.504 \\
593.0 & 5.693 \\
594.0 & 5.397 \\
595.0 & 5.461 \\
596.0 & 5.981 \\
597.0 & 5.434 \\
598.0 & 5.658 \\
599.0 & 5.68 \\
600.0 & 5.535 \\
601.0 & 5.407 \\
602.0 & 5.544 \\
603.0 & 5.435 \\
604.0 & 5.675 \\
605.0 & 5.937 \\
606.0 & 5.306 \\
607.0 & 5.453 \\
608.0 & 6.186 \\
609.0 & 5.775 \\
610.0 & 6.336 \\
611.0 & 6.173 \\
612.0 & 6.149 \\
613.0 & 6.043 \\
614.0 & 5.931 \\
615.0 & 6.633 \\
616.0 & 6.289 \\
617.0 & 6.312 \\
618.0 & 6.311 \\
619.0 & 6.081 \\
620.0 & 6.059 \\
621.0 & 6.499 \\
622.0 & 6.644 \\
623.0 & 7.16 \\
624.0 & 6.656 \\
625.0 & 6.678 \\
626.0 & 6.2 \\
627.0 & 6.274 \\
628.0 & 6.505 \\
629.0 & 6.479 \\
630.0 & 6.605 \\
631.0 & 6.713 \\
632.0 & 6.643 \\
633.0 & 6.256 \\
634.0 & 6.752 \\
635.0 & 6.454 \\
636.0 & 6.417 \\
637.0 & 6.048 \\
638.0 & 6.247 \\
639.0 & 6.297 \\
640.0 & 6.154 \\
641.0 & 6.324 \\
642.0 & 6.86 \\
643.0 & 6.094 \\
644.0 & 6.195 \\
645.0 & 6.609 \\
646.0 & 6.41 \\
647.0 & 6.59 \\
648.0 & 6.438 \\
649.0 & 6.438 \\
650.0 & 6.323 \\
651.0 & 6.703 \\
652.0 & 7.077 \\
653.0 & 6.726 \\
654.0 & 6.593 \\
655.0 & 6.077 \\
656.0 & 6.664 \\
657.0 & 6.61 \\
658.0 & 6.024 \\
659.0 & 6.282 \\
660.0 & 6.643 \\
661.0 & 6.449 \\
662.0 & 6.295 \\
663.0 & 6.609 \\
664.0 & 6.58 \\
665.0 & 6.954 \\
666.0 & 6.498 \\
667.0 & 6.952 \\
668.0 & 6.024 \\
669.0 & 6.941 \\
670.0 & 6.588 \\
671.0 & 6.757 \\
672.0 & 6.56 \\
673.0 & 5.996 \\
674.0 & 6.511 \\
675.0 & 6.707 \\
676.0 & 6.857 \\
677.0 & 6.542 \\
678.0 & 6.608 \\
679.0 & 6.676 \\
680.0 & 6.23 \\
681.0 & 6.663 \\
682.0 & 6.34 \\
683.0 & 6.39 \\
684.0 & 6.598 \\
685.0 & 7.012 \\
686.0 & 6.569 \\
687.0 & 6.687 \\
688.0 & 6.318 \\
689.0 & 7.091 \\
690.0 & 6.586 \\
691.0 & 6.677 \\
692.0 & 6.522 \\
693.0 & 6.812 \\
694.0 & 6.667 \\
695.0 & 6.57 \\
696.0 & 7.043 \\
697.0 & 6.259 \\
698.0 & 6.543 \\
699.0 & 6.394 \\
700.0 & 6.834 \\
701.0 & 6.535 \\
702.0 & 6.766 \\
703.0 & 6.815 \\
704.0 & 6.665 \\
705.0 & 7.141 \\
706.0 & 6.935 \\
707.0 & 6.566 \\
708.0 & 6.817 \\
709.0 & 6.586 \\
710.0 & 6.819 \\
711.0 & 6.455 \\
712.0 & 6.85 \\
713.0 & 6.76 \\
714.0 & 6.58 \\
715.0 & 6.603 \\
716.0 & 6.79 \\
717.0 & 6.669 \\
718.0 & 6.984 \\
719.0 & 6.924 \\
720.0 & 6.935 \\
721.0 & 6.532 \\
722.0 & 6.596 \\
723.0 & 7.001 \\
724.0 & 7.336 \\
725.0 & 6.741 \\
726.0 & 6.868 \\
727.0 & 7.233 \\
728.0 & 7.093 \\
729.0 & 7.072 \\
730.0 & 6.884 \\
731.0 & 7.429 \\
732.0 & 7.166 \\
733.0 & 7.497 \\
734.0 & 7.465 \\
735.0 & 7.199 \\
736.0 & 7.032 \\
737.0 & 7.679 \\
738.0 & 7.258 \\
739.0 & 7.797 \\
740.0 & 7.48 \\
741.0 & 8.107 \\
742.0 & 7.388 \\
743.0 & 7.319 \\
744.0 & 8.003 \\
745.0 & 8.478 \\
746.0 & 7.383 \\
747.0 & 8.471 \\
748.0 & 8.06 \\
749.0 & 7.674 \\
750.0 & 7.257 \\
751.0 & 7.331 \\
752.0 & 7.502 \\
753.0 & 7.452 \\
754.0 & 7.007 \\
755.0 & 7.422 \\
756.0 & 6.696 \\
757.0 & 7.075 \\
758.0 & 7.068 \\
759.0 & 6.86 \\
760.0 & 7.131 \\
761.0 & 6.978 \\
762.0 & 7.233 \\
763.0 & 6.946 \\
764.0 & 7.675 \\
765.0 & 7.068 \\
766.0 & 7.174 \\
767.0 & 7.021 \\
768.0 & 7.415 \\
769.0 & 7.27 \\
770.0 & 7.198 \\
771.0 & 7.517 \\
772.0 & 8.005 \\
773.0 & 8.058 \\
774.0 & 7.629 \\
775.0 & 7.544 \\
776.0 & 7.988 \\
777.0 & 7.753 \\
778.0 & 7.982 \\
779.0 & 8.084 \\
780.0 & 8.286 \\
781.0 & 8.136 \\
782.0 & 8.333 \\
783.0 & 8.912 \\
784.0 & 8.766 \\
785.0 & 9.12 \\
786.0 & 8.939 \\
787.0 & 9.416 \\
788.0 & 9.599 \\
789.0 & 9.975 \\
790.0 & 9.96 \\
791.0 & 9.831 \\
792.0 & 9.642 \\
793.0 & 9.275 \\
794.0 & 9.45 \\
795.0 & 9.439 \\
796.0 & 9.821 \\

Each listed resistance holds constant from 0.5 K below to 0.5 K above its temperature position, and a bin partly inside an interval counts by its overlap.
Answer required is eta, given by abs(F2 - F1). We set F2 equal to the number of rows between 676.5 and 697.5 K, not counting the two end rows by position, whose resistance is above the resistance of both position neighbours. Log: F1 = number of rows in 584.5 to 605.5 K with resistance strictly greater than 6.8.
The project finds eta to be 8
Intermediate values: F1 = 0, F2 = 8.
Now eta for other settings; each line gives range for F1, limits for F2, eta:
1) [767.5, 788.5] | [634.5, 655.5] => 16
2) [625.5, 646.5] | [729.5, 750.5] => 6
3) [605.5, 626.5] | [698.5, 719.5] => 7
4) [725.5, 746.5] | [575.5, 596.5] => 15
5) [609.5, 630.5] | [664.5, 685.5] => 5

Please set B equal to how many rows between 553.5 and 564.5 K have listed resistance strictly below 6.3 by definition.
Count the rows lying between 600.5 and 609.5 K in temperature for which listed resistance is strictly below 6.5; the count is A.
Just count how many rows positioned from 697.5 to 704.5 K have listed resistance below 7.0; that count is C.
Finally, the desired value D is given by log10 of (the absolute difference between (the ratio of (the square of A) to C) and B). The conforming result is -0.2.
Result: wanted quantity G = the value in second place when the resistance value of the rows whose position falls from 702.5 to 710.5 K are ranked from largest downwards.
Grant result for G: 6.935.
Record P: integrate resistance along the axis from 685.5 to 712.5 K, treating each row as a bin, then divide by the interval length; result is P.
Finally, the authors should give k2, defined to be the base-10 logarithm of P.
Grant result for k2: 0.825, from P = 6.69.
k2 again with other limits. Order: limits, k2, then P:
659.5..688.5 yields 0.818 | 6.57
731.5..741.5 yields 0.873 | 7.47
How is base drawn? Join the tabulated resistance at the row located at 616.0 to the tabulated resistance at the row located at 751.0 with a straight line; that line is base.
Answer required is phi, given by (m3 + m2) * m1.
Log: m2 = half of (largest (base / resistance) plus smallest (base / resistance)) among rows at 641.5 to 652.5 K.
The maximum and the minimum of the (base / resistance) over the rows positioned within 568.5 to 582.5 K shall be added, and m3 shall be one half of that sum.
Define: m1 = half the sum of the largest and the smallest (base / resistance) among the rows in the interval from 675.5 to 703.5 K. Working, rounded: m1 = 1.04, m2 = 0.997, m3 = 1.09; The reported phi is 2.16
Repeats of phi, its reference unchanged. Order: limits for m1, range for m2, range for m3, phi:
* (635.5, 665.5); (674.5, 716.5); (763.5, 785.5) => 2.01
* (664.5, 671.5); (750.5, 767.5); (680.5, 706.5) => 2.14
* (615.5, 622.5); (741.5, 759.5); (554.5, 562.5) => 2.04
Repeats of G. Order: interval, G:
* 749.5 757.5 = 7.452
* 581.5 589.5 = 5.795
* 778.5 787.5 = 9.12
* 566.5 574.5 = 5.786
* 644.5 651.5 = 6.609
